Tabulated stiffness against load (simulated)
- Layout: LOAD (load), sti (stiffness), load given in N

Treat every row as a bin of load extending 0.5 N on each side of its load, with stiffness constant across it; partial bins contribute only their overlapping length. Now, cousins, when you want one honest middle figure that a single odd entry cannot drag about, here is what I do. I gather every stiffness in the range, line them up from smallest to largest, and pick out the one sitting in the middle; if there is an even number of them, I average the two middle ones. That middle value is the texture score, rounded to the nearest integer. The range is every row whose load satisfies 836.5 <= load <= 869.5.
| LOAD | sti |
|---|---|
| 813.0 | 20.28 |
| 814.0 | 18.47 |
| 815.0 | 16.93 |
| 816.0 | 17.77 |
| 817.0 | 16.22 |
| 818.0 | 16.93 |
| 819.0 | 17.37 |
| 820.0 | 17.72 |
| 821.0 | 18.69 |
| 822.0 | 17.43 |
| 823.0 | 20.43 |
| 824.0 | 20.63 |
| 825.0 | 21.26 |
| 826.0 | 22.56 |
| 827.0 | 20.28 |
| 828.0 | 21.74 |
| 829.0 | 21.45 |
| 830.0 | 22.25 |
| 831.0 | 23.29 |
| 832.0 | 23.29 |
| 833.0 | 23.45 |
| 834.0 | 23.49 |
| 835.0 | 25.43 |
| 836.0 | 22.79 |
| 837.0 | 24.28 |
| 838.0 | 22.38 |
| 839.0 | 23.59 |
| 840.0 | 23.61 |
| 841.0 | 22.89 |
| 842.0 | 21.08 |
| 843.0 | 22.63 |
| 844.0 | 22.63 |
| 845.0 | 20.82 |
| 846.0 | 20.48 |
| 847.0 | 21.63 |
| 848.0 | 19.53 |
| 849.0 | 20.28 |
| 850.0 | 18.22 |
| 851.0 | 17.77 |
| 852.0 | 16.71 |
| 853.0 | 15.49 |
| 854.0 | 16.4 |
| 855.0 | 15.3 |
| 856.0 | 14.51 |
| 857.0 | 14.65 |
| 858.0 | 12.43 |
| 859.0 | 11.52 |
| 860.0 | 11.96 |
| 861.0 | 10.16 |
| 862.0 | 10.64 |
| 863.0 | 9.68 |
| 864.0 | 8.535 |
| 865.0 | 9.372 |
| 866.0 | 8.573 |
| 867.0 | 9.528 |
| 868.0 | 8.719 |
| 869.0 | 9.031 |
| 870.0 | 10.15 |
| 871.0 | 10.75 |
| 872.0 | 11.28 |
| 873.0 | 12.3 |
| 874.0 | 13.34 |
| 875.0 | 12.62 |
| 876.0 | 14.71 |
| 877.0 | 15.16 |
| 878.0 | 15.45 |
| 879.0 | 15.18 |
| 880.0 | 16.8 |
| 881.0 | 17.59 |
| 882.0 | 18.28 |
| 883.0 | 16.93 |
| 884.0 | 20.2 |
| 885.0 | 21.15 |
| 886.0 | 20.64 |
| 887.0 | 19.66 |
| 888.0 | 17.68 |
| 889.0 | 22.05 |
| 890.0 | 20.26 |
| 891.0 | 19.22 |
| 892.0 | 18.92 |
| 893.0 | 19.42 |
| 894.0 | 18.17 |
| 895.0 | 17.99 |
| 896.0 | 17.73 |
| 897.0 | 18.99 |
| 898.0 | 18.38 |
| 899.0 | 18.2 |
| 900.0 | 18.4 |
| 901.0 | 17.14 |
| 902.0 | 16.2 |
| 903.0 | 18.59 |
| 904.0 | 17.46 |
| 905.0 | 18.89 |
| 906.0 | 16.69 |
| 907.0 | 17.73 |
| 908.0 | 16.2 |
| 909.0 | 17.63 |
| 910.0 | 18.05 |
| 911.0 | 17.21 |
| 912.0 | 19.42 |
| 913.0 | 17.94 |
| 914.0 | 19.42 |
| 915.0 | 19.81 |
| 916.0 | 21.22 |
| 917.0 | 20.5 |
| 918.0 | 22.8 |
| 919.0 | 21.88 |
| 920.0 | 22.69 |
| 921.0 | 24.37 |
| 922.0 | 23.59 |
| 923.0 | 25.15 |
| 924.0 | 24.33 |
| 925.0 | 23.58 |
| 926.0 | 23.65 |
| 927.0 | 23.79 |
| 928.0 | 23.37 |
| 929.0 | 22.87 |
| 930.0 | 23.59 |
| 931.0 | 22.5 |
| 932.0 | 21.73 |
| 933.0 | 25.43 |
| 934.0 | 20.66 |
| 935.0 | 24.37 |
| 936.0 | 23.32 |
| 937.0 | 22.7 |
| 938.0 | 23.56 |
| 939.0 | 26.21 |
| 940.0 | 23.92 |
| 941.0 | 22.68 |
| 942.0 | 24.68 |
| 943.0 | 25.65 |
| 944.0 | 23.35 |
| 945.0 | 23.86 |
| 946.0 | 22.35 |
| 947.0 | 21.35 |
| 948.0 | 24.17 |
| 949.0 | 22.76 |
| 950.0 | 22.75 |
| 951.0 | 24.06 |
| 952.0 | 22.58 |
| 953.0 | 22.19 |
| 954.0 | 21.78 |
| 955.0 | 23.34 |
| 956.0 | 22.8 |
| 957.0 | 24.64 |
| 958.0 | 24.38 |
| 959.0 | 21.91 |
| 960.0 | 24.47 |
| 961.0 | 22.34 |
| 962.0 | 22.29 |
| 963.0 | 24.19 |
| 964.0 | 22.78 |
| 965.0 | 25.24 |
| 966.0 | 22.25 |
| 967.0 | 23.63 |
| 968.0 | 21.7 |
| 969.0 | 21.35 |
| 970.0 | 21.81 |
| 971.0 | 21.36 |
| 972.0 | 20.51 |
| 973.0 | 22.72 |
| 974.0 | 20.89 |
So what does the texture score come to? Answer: 16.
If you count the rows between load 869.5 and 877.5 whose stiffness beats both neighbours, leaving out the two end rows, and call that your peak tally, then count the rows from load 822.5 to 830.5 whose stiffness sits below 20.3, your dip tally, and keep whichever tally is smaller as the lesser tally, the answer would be 1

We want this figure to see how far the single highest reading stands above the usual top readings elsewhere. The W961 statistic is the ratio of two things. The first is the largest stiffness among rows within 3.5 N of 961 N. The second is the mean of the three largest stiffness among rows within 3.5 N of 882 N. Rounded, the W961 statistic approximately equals 1.23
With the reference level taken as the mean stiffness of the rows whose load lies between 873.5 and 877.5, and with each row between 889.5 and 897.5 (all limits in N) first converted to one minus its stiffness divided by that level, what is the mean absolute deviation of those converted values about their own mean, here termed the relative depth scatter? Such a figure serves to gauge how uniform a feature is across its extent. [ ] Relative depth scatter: 0.047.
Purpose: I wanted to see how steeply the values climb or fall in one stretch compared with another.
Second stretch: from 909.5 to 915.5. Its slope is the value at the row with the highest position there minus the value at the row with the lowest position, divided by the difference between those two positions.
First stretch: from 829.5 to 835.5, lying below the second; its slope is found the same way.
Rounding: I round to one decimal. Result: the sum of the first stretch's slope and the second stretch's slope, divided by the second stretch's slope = 2.8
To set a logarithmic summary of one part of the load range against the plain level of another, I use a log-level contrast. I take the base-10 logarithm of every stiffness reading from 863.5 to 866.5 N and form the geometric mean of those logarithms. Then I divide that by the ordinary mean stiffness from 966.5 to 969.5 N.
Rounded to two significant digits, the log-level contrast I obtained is 0.043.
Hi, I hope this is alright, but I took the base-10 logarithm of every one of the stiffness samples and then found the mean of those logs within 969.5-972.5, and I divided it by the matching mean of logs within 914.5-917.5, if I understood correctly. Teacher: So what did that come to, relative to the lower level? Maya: 1.01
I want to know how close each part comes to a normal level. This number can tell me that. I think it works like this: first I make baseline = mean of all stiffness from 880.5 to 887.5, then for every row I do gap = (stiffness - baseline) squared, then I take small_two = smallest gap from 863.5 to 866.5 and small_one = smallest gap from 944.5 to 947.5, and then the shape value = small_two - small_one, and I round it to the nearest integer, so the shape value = 92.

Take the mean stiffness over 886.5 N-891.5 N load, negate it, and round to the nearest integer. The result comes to -20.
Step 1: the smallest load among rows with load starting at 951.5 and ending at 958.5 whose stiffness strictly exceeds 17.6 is 952.0 N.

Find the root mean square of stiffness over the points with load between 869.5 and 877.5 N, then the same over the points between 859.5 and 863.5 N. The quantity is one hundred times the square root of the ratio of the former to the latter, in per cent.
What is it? 109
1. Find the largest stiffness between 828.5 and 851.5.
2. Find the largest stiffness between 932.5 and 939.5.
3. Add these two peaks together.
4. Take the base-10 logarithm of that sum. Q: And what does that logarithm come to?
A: 1.71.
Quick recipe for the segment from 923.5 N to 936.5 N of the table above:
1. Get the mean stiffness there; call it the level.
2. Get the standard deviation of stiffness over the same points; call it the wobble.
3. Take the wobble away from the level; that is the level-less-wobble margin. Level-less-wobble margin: 22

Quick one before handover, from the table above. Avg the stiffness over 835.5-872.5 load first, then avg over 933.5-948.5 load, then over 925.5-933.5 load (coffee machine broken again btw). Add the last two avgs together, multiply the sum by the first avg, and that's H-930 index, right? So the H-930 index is 748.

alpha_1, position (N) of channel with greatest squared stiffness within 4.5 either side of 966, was 965.0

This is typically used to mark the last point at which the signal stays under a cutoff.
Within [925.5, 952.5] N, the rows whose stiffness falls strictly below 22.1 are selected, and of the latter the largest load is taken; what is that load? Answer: 947.0 N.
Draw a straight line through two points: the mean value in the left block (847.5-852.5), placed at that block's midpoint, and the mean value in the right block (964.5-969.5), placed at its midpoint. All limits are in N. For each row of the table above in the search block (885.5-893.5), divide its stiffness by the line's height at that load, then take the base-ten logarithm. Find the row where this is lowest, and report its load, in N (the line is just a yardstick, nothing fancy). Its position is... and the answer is 888.0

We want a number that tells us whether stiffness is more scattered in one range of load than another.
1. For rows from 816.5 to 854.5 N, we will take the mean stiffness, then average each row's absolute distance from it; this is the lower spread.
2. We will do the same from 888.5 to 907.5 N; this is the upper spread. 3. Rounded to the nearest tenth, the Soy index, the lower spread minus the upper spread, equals 1.3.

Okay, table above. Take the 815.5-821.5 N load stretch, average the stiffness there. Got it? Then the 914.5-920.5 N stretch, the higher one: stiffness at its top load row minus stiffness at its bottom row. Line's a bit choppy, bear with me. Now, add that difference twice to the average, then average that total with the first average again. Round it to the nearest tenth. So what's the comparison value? 20.3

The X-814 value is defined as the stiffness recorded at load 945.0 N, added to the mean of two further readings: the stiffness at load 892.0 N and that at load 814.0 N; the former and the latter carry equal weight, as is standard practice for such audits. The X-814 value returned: 42.6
